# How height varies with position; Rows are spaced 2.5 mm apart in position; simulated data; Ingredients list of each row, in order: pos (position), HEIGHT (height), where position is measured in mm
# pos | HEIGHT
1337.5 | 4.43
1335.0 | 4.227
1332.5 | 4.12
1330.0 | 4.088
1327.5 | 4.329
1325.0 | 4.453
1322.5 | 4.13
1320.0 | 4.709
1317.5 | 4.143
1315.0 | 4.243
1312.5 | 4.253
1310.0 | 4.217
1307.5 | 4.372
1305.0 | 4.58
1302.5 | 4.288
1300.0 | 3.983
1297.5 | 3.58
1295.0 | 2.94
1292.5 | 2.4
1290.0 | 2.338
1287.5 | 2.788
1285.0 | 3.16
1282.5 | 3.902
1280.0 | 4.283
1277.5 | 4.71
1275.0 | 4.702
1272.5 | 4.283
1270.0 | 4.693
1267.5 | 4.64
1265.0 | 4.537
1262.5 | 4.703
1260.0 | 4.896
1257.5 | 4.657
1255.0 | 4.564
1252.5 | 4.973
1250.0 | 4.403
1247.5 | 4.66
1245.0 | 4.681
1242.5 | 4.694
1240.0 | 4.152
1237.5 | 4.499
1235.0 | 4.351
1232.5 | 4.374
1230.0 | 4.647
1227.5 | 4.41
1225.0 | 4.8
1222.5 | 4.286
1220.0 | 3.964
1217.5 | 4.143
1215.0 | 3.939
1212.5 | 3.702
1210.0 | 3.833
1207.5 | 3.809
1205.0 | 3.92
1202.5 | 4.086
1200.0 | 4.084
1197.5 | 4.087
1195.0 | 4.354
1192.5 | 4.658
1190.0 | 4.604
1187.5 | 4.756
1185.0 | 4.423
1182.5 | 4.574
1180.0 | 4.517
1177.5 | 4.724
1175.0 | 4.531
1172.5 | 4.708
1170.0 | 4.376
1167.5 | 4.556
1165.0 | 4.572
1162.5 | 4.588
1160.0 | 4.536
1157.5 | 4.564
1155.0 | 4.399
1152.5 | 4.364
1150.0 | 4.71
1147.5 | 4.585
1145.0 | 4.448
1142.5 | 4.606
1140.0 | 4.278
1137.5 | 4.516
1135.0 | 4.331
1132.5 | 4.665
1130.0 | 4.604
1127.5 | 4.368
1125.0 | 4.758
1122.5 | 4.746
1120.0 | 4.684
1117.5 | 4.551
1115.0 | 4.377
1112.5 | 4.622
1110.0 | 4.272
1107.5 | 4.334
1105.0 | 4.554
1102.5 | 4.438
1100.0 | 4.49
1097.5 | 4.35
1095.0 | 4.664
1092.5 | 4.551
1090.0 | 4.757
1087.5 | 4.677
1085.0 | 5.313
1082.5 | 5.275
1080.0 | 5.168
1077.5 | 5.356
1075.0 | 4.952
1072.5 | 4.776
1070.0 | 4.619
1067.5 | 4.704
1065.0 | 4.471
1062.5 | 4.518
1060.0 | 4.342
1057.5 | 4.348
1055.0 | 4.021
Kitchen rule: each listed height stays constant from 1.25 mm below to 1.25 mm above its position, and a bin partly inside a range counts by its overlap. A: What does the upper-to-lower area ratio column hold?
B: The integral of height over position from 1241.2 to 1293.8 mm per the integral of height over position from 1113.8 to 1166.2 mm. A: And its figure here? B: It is 0.93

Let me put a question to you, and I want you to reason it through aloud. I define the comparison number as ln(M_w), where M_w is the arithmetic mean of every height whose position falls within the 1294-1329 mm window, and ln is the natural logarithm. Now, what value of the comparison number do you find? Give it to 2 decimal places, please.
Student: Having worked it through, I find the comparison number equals 1.43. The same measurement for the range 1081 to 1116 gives 1.53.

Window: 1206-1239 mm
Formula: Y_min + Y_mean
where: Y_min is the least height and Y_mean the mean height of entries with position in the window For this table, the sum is 7.91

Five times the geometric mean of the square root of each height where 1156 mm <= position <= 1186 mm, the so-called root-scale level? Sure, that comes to 10.7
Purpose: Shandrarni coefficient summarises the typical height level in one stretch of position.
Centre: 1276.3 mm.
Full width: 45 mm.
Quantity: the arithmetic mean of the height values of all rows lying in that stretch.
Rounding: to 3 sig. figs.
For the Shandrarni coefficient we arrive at 3.99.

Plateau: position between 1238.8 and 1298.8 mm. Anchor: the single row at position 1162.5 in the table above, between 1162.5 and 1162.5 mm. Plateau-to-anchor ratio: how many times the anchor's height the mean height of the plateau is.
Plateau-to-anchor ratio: 0.90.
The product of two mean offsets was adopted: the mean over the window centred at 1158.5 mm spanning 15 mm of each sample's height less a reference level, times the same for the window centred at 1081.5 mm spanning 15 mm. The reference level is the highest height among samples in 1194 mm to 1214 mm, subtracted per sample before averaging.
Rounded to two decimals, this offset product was 0.12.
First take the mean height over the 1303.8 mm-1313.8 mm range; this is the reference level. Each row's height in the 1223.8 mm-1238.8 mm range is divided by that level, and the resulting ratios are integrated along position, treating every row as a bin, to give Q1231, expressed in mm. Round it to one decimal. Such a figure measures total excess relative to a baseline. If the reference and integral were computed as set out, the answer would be 15.5 mm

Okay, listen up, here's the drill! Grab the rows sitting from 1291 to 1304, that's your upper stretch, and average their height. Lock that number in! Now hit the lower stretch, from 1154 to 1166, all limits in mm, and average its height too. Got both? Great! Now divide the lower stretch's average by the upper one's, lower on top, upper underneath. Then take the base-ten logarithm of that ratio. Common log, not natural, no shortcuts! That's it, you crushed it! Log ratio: 0.12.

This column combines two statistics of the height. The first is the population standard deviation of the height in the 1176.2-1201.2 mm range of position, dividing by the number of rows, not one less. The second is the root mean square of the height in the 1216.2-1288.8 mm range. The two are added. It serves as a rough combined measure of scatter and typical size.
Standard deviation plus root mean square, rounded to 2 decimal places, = 4.65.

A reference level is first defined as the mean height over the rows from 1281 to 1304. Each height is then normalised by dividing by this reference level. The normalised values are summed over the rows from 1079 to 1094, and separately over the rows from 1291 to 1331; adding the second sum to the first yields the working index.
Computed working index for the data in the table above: 29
